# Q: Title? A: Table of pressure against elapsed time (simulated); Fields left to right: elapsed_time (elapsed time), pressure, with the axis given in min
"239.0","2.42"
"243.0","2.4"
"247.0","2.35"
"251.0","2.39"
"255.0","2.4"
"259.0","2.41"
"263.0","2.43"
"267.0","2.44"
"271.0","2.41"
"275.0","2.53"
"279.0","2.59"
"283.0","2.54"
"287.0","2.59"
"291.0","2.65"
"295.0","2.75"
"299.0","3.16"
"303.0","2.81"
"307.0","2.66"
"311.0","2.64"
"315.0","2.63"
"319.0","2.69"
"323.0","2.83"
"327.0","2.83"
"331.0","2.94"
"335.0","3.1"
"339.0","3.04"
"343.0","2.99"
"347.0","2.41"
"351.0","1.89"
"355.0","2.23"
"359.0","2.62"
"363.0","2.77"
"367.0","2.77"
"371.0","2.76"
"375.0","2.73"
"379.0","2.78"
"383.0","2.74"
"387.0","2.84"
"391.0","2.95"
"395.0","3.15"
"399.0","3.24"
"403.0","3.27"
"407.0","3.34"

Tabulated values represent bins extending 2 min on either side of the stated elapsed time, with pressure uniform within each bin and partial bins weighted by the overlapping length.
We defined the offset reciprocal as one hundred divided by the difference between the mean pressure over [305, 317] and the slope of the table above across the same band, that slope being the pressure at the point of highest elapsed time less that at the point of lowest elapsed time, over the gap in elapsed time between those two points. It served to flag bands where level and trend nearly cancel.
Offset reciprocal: 37.8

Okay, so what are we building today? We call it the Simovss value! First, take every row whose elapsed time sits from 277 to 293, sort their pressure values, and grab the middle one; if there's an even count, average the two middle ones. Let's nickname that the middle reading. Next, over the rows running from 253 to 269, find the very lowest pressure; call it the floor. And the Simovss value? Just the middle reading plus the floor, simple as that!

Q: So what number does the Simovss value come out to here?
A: 4.99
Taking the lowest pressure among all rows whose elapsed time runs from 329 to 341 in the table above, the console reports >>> 2.94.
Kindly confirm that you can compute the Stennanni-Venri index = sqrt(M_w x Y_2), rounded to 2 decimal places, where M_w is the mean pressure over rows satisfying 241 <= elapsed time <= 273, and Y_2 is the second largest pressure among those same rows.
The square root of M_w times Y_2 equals 2.42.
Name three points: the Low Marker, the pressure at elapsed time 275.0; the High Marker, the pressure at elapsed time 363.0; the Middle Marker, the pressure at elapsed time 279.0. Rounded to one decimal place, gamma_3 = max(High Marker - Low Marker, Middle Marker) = 2.6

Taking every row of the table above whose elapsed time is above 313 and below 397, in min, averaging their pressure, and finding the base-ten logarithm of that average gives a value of 0.44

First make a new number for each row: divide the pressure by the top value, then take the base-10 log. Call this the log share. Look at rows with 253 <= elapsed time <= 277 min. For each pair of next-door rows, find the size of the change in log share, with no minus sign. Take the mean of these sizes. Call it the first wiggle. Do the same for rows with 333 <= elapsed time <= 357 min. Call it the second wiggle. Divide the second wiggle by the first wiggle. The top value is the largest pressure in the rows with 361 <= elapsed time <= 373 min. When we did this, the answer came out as 8.5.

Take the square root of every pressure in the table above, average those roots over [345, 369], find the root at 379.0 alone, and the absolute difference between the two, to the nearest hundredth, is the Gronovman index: 0.11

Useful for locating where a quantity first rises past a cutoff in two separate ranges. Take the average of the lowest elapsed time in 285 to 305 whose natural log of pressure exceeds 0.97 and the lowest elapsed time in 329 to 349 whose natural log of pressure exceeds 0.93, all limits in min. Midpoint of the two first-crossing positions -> 311 min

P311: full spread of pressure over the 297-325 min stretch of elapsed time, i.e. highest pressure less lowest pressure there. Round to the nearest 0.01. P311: 0.53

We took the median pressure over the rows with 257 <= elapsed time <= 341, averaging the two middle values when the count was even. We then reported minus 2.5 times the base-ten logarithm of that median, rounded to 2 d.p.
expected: -1.06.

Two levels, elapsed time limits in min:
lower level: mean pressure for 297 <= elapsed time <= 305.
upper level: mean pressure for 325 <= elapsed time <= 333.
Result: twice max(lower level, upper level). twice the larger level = 5.97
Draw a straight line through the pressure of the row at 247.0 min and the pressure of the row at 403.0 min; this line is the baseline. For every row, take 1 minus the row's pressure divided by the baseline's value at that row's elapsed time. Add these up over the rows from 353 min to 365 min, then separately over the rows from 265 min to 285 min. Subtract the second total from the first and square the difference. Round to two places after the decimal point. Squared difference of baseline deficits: 0.20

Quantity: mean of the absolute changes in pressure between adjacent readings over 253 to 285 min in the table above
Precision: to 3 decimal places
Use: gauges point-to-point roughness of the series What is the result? 0.043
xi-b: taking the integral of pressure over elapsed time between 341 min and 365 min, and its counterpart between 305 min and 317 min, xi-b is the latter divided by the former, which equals 0.53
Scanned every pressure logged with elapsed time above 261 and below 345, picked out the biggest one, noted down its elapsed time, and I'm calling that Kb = 299.0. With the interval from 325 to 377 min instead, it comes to 335.0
